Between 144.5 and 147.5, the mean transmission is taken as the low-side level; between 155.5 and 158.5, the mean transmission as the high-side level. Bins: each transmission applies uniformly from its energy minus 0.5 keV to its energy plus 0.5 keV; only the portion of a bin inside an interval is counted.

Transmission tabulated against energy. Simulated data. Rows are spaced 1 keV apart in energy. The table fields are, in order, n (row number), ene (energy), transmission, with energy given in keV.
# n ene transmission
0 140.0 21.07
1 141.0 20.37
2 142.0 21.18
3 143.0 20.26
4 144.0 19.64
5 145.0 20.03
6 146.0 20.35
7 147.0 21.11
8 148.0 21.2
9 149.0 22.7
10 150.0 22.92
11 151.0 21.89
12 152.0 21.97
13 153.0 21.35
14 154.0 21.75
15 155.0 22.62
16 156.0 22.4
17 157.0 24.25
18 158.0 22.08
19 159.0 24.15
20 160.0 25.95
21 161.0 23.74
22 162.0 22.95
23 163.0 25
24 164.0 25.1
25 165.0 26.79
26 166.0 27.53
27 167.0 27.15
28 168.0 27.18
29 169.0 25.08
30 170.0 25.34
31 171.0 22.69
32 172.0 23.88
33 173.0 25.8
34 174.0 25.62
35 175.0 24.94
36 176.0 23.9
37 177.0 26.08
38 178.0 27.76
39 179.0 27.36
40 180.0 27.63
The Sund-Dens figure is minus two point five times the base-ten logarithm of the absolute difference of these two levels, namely -0.96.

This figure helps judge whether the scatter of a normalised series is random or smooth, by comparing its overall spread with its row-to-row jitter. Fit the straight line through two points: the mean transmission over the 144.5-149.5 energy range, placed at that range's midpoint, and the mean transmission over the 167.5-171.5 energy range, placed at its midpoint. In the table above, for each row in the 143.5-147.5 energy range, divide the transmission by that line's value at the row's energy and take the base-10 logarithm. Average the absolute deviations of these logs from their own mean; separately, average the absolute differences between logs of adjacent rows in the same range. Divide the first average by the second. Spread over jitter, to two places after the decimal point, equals 0.89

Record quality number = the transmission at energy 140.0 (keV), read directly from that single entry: 21.07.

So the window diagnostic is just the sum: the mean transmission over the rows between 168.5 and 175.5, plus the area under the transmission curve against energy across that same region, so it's 198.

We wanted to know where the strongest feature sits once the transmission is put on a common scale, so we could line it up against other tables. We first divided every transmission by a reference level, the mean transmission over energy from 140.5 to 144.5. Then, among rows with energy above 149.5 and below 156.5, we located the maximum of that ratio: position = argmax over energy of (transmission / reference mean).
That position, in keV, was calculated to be 150.0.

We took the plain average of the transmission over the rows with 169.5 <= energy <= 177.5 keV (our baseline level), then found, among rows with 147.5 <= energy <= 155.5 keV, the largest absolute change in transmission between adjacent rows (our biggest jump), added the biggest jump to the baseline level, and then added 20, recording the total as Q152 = 46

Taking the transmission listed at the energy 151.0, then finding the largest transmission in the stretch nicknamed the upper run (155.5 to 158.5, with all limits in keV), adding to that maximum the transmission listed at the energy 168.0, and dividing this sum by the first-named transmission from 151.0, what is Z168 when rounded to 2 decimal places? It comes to 2.35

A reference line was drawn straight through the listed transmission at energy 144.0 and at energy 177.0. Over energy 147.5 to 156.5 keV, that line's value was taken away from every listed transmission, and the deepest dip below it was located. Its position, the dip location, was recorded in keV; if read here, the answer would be 153.0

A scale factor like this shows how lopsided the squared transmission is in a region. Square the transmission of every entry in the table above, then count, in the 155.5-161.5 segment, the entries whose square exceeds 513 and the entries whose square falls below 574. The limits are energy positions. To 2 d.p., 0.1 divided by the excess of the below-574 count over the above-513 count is -0.10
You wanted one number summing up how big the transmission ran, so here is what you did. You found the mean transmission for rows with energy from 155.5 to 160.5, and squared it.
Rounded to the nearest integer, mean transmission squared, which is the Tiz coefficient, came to 565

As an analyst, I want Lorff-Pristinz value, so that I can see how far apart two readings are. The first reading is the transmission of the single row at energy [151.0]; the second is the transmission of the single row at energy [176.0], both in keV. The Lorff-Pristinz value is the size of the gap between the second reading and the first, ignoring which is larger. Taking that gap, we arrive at 2.0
